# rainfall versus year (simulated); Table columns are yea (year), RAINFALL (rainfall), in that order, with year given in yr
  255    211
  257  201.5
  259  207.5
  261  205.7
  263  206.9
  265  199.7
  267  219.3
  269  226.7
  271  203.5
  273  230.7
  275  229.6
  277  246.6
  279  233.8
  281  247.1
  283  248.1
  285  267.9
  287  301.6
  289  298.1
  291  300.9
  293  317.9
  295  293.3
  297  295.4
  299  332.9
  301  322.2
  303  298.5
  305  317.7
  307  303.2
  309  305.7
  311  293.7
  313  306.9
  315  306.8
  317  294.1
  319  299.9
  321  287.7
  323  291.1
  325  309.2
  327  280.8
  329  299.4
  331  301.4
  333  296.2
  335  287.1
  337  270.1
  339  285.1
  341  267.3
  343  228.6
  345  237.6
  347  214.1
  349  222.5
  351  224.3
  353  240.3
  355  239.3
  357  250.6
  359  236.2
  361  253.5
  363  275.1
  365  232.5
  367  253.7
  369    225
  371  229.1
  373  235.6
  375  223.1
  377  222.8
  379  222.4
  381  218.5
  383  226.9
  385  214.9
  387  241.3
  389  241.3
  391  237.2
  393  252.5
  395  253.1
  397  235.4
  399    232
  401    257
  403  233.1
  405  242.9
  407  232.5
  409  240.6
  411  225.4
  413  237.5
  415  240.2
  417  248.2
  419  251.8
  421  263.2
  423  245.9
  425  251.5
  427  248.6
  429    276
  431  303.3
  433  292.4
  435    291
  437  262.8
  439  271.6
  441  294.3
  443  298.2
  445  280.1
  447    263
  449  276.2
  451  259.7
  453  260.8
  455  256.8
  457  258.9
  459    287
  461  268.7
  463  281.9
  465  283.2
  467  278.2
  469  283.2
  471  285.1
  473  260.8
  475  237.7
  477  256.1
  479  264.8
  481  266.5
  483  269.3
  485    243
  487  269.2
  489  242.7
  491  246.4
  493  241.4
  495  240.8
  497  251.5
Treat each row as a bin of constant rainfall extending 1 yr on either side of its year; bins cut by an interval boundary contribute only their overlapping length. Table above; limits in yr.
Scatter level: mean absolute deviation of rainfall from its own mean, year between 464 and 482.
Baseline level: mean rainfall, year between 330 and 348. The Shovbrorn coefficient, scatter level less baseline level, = -253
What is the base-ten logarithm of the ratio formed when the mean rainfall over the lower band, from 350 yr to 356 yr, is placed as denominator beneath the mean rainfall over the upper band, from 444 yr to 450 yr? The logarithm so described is 0.066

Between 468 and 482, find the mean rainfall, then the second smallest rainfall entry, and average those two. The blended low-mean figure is 260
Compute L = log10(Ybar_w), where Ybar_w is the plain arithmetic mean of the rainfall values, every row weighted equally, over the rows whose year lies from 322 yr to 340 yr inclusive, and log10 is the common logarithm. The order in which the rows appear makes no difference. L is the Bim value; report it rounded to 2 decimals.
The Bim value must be 2.46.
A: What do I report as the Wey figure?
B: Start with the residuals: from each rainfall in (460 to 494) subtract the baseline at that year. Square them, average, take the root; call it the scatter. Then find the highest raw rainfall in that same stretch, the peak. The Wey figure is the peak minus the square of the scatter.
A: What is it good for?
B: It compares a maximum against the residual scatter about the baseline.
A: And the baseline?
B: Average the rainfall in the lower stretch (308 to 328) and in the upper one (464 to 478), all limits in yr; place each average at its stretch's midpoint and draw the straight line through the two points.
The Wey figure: 50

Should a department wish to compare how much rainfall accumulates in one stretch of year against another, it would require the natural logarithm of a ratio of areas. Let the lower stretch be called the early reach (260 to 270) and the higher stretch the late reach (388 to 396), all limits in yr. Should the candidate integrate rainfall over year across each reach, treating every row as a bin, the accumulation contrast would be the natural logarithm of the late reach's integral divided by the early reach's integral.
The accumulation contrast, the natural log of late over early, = -0.1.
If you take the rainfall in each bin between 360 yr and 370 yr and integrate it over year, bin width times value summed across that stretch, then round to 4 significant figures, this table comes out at 2480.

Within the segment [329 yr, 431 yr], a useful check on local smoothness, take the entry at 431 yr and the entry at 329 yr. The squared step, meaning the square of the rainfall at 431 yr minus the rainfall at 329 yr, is 15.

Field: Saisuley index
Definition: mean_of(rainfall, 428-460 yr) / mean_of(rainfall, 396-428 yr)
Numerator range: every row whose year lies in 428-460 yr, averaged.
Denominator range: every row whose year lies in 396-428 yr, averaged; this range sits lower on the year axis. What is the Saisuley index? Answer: 1.1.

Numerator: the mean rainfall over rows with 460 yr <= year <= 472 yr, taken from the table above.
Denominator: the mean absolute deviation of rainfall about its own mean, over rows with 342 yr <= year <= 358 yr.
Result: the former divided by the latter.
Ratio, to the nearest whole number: 29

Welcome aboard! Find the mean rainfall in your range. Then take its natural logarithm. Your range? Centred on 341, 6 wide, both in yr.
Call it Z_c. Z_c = 5.56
